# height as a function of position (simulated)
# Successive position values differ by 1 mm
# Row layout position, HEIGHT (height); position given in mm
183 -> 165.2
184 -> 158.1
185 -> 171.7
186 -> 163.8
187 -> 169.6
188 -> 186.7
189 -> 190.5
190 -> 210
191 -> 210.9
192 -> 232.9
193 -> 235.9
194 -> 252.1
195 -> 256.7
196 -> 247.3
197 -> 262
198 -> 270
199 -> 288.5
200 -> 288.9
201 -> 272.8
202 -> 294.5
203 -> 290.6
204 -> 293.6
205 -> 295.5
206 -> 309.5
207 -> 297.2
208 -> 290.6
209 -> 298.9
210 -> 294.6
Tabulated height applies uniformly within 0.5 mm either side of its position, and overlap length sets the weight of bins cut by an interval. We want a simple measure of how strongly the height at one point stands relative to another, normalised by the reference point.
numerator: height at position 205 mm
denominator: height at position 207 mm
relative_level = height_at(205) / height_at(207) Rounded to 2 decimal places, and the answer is 0.99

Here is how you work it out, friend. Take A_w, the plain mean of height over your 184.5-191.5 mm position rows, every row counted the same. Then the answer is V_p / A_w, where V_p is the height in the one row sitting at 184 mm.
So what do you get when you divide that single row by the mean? 0.85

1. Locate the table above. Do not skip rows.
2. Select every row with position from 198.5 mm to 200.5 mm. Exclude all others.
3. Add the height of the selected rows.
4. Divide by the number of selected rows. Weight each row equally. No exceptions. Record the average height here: 289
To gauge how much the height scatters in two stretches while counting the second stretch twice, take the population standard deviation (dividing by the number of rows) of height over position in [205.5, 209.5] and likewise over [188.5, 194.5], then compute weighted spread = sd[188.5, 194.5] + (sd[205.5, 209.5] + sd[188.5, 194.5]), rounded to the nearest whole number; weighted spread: 47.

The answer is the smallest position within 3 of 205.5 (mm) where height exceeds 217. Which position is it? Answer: 203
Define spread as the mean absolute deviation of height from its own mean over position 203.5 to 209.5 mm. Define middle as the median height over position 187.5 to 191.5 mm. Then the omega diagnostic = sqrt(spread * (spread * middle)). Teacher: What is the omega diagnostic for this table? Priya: 63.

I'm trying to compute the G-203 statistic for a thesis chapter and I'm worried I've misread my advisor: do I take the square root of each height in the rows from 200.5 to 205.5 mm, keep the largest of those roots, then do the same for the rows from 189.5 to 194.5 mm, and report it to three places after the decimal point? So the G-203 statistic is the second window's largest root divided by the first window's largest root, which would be 0.924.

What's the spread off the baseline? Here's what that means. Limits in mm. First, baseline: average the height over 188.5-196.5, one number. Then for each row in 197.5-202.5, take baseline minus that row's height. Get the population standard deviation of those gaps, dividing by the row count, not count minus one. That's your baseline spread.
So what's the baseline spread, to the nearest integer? 10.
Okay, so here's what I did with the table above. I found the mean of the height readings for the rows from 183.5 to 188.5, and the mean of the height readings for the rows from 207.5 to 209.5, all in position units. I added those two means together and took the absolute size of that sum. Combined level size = 465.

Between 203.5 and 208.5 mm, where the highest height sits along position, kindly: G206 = 206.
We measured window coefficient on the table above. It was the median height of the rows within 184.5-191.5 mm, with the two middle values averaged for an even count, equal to 187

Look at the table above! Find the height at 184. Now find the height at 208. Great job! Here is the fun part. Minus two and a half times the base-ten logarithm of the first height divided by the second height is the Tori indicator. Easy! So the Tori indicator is 0.66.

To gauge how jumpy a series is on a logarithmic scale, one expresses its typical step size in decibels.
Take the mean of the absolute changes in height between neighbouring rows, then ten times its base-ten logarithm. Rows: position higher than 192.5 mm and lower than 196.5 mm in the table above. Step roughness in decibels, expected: 10.0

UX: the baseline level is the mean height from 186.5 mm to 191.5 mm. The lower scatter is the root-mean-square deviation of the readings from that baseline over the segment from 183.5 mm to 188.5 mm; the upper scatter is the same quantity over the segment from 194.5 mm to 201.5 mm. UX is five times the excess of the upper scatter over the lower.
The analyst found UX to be 259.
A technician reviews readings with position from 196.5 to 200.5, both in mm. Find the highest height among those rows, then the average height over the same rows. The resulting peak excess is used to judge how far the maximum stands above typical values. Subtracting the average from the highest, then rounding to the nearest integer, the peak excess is 12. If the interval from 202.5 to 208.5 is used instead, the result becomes 13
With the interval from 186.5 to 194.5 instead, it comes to 41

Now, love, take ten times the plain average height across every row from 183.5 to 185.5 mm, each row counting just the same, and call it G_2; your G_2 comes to 1649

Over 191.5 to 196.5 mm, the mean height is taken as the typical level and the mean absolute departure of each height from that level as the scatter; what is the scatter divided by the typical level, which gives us 0.03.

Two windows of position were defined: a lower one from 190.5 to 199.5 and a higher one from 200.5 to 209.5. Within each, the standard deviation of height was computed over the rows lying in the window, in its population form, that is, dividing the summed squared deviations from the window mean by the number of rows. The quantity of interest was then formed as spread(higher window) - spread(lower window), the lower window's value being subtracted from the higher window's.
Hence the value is -12.2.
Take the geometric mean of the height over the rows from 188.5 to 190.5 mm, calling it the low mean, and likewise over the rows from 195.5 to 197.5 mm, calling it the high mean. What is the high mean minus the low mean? 55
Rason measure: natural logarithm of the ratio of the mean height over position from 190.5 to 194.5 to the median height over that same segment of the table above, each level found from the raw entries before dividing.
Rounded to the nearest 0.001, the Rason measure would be -0.006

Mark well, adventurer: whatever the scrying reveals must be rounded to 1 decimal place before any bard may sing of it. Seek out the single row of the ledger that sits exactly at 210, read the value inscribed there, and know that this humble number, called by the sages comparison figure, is 294.6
